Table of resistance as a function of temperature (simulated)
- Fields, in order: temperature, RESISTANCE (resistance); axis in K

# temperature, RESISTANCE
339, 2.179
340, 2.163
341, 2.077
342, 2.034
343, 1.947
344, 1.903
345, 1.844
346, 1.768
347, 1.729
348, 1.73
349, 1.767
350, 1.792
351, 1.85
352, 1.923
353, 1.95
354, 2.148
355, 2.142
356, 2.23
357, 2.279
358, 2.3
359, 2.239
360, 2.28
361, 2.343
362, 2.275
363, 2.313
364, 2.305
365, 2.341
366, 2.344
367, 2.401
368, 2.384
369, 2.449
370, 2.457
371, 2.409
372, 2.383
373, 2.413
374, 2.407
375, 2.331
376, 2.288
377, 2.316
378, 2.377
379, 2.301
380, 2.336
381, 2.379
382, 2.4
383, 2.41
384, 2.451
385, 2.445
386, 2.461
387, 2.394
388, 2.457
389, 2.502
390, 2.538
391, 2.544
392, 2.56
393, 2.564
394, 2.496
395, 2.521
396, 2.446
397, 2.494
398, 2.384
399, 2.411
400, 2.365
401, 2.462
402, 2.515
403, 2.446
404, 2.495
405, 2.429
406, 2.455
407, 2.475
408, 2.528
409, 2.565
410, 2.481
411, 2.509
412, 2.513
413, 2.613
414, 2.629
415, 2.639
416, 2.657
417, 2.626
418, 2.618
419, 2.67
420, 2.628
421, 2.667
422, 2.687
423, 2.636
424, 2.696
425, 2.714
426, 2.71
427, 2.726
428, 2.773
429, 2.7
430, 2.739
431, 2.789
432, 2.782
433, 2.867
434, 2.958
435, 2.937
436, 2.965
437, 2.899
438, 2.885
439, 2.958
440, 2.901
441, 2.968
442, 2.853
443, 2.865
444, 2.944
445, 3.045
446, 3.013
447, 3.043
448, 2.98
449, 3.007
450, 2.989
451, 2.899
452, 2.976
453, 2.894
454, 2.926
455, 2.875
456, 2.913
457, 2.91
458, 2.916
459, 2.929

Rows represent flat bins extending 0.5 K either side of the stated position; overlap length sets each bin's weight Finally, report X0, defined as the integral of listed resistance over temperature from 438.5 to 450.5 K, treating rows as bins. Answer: 36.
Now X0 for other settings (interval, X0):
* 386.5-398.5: 30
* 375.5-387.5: 29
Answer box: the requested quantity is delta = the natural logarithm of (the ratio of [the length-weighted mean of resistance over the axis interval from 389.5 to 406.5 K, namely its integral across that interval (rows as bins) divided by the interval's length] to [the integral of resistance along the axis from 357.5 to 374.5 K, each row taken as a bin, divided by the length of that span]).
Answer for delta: 0.05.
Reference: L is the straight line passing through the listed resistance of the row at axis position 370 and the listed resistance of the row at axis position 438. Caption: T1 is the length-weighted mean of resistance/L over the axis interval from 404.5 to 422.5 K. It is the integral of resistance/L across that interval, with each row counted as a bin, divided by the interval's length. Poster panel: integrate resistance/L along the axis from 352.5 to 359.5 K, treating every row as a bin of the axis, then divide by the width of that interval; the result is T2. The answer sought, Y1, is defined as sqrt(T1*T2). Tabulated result 0.93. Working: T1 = 0.944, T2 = 0.92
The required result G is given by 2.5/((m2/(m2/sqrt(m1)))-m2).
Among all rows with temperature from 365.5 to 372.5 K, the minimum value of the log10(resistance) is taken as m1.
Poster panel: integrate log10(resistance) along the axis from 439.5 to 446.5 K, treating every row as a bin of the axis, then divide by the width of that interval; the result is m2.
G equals 18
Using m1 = 0.370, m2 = 0.47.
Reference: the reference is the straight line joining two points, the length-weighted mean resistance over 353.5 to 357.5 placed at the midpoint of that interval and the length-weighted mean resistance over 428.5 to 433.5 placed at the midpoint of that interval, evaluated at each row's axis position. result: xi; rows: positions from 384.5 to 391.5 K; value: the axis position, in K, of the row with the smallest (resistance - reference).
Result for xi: 387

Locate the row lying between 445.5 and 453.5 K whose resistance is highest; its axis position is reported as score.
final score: 447 K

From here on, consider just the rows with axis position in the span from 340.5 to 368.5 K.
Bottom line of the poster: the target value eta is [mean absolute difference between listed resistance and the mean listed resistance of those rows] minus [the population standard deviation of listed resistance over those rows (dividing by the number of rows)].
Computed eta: -0.0196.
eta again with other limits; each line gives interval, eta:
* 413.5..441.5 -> -0.0140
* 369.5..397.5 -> -0.0127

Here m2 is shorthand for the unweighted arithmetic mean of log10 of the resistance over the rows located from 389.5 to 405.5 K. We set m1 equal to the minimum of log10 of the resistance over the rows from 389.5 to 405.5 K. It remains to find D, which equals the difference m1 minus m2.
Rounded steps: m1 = 0.37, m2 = 0.394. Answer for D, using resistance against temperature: -0.020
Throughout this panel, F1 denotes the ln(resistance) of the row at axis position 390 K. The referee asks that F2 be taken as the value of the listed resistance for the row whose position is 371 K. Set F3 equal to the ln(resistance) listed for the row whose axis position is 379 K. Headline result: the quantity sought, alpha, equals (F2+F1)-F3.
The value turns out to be 2.51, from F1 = 0.93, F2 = 2.409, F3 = 0.83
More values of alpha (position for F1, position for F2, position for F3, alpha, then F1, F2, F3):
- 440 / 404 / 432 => 2.54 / 1.07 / 2.495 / 1.02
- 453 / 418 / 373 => 2.80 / 1.06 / 2.618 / 0.88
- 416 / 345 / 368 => 1.95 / 0.98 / 1.844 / 0.87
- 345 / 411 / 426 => 2.12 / 0.61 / 2.509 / 1.00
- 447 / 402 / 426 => 2.63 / 1.11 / 2.515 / 1.00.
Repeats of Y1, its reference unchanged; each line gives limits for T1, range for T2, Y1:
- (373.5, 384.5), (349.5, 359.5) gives 0.91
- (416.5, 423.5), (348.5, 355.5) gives 0.89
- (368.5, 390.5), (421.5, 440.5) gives 0.97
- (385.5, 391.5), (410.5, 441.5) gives 0.97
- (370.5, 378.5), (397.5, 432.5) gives 0.95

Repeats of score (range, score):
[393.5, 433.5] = 433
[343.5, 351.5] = 344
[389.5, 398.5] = 393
